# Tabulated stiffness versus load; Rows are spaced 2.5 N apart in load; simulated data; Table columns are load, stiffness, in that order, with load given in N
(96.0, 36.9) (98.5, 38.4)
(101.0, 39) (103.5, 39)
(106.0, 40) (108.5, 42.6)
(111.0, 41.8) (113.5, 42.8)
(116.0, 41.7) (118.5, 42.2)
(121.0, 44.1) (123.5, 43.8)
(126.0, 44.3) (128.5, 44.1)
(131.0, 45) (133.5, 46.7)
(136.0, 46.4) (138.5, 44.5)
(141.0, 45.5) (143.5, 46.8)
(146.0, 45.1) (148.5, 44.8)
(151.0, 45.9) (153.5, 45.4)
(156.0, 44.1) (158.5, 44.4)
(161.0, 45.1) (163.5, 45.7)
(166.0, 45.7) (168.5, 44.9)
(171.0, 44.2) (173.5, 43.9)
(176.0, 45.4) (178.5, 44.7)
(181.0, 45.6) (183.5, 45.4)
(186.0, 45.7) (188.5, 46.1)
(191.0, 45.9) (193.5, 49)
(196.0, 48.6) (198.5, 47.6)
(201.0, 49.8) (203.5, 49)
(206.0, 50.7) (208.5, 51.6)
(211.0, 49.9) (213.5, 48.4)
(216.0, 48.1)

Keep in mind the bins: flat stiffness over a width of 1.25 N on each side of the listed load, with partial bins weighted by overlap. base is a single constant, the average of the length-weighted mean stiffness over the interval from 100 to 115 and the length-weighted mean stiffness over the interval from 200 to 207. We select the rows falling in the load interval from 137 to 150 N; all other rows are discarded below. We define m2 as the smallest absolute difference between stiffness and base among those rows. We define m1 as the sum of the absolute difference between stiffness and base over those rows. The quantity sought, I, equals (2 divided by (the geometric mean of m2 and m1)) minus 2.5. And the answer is 0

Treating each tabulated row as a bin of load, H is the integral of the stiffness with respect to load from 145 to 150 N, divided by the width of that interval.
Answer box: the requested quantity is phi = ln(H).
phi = 3.806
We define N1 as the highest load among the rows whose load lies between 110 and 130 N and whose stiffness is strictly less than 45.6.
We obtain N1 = 128.5 N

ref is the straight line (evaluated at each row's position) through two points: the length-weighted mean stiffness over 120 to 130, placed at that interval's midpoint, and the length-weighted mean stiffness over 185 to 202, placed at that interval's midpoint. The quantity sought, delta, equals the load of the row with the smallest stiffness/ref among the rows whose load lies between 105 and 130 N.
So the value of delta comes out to 106.0 N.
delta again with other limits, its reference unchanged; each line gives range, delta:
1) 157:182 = 173.5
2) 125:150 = 148.5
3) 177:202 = 178.5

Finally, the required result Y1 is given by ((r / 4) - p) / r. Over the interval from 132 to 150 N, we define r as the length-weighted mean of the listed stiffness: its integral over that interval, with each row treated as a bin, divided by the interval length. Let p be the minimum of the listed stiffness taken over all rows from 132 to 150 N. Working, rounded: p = 44.5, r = 45.7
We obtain -0.724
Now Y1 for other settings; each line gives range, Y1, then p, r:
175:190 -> -0.733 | 44.7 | 45.5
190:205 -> -0.698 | 45.9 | 48.4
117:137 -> -0.698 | 42.2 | 44.5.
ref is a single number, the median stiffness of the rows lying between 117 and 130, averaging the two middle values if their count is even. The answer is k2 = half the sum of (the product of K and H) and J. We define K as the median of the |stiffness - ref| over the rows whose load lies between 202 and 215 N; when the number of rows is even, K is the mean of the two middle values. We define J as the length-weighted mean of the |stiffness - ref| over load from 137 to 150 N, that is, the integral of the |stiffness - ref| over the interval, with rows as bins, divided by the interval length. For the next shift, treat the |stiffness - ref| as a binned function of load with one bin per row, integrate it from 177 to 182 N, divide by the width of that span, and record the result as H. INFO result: 3.7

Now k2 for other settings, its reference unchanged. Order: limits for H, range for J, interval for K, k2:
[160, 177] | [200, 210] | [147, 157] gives 3.6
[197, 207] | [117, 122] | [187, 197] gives 8.9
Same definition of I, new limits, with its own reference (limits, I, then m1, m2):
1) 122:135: -1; 5.6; 0.36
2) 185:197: -1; 8.5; 0.34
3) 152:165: 3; 2.9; 0.04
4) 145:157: 3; 2.7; 0.04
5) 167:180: 3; 3.8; 0.04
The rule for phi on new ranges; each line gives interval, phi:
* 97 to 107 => 3.664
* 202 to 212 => 3.918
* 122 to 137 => 3.807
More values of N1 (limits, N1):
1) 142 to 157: 156.0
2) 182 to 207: 183.5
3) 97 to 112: 111.0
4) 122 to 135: 131.0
